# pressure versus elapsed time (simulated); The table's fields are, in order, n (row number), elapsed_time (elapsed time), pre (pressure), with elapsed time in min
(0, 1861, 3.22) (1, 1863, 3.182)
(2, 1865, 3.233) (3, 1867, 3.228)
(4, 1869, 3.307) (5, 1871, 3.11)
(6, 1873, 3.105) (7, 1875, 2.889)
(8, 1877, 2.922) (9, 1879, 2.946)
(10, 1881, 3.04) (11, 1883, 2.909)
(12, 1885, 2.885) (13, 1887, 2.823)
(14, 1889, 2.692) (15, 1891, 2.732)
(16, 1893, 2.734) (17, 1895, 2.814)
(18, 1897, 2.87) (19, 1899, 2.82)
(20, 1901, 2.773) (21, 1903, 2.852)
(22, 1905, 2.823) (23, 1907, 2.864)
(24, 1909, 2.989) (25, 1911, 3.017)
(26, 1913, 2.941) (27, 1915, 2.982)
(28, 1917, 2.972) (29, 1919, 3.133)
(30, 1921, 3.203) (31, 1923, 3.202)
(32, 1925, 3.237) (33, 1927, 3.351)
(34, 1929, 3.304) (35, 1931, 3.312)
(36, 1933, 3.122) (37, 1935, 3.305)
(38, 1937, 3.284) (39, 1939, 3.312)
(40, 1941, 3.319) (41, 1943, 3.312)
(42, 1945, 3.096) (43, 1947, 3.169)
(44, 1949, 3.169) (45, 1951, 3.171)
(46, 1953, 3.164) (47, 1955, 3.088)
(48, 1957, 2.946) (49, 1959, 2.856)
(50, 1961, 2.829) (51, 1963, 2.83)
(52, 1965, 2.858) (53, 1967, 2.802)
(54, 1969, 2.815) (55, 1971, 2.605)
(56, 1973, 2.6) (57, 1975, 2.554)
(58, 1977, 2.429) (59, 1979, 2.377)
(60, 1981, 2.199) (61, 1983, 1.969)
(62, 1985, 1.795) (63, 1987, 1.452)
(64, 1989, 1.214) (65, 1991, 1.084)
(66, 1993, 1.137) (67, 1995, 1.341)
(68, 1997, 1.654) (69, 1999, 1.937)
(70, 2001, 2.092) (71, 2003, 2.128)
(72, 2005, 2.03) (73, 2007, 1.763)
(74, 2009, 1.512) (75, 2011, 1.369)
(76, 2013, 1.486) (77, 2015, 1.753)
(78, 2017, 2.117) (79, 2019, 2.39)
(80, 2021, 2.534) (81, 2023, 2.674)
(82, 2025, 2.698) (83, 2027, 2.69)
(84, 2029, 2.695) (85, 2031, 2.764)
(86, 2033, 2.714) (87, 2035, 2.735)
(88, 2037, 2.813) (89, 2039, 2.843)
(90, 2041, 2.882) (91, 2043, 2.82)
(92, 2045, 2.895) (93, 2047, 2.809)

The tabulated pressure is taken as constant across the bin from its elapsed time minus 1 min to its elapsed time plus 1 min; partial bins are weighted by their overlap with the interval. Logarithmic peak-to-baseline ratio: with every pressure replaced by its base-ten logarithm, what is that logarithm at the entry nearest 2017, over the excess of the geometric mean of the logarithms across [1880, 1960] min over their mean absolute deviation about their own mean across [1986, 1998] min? 0.77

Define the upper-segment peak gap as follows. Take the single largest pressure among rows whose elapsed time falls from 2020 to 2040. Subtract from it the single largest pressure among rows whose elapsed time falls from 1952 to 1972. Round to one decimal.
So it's -0.3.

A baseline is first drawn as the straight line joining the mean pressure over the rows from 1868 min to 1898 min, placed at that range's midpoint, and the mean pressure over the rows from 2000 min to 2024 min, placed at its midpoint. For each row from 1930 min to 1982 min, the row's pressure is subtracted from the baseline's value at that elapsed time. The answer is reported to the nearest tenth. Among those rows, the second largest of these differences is -0.2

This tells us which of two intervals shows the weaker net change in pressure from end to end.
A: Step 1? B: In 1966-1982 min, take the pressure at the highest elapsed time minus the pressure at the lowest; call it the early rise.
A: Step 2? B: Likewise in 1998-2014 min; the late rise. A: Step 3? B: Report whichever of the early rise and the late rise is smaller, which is -0.6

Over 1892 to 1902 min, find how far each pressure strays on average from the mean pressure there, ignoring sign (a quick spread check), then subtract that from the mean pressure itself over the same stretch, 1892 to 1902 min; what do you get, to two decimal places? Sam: 2.76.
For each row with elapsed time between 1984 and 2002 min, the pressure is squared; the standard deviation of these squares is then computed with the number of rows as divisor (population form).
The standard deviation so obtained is 1.1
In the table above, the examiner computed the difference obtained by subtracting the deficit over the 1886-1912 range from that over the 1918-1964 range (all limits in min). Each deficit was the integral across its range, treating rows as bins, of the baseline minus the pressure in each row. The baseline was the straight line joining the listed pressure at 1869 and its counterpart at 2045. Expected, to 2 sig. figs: -12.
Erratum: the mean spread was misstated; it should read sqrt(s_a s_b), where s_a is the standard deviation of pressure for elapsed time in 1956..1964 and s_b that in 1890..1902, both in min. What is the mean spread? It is 0.05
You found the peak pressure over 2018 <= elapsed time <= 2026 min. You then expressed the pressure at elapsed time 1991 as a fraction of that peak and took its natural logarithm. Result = -0.91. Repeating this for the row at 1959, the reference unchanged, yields 0.06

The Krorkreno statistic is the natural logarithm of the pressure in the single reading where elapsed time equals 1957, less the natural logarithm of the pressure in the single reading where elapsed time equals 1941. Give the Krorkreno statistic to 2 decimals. -0.12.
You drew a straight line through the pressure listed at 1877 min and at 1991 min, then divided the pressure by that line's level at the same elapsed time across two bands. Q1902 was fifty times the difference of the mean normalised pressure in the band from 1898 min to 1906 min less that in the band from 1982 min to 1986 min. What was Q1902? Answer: -23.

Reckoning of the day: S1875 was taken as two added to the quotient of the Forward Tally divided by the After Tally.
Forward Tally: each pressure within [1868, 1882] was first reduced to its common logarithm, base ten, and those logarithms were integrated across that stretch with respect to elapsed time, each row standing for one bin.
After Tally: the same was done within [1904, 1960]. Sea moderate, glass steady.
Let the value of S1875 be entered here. 2.2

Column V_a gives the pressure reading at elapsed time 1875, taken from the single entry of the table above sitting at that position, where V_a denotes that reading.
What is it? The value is 2.889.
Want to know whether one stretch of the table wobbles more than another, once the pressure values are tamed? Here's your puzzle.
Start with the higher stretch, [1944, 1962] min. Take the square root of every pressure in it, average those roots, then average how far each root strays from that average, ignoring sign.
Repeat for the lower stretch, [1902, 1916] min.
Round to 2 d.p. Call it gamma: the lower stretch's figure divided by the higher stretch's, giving 0.57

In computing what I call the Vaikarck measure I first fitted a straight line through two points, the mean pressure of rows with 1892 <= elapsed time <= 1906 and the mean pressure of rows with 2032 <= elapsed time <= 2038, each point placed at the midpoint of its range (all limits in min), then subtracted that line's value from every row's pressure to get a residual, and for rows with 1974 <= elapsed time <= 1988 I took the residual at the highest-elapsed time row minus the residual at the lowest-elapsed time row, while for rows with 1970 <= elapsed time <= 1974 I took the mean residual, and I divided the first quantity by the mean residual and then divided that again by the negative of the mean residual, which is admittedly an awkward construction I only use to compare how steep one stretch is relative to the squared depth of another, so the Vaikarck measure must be 34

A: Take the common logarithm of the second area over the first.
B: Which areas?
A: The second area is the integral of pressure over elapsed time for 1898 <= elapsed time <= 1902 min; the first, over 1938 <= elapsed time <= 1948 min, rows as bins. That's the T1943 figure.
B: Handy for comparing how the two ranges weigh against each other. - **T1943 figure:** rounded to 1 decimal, -0.5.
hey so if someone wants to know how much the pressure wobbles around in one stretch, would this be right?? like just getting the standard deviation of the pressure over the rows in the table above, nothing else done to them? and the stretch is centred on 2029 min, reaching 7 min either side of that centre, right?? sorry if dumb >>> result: 0.03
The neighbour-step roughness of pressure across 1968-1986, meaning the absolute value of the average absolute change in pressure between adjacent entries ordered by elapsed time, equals 0.13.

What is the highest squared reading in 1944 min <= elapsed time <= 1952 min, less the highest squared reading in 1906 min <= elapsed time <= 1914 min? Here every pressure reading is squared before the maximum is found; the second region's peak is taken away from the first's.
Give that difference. 1.0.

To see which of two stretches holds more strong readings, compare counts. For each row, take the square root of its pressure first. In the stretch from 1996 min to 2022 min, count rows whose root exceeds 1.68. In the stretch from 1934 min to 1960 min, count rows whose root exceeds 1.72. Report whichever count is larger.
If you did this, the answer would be 11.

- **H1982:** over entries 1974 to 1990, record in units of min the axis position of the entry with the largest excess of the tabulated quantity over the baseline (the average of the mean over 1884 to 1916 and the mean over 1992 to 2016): 1975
